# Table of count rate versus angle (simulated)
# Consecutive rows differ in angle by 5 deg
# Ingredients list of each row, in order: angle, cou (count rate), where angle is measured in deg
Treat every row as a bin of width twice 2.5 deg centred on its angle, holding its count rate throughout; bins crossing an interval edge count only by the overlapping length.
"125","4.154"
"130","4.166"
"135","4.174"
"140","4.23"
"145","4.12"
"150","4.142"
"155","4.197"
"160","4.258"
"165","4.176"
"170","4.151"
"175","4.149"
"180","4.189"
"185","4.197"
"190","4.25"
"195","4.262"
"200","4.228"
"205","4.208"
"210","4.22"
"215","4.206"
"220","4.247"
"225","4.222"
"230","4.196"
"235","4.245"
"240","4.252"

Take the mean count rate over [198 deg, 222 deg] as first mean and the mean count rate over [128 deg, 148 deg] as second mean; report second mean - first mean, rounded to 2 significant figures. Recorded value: -0.049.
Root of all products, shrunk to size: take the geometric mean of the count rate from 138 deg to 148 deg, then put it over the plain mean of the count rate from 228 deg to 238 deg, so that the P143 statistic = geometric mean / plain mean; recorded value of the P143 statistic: 0.99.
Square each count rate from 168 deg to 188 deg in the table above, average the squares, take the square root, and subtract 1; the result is 3.17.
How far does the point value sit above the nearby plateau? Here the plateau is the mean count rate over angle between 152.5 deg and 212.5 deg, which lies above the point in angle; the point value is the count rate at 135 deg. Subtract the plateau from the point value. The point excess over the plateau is -0.03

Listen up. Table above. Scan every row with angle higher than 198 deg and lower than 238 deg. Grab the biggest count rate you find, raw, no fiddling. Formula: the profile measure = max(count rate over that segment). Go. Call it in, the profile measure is 4.247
